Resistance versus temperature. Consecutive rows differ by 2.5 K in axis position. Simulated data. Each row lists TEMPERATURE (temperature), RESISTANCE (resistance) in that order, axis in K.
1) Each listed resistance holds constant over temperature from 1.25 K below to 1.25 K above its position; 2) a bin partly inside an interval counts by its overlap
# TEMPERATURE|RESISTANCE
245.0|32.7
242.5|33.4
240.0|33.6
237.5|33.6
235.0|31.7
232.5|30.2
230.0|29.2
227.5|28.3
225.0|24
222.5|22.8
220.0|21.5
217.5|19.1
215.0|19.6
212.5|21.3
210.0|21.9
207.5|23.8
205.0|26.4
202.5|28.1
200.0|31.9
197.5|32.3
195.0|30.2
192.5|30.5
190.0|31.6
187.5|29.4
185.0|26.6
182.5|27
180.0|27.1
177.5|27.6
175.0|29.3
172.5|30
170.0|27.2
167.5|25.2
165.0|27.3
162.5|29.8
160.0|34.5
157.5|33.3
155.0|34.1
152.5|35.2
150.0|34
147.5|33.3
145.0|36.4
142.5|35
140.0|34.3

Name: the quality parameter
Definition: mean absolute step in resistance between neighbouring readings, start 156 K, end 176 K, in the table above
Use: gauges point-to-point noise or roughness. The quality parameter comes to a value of 2.3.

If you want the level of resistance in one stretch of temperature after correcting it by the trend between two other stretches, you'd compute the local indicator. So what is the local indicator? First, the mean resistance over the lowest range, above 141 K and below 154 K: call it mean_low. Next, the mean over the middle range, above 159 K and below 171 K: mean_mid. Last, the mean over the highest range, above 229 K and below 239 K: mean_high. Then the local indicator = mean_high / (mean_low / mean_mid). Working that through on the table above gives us 26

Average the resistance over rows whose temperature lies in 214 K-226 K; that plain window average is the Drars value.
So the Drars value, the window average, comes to 21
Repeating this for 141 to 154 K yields 35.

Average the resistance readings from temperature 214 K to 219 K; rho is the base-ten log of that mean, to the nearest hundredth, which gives 1.29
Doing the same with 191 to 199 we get 1.49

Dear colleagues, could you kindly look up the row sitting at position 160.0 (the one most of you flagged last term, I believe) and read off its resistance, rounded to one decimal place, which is 34.5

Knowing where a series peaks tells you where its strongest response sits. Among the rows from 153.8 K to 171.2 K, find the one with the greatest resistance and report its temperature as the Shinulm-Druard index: 160.0 K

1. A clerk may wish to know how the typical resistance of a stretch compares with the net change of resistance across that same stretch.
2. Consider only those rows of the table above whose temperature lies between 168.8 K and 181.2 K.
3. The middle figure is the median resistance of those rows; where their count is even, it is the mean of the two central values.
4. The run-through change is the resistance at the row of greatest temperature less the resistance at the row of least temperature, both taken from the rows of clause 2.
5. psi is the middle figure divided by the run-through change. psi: -276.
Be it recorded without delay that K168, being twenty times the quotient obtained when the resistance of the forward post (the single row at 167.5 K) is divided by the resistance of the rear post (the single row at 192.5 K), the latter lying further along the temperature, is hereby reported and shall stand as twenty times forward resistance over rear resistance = 17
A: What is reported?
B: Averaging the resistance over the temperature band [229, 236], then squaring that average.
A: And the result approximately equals 922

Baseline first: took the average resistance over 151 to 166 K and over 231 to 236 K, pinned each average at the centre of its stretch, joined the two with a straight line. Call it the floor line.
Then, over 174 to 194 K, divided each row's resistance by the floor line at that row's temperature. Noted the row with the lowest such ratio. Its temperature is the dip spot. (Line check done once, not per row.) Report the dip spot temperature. 185.0 K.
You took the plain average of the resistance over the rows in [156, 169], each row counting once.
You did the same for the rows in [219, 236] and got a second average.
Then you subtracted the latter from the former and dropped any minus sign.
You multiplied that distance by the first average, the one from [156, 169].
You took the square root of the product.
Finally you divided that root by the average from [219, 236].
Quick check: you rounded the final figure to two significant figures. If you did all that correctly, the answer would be 0.37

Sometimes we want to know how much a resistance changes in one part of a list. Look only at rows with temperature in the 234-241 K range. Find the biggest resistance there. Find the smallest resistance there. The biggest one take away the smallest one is 2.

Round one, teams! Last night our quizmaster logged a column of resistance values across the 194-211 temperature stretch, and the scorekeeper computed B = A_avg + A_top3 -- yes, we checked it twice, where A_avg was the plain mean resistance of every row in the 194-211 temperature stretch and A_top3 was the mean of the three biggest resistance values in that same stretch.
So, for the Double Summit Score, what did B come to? 59.3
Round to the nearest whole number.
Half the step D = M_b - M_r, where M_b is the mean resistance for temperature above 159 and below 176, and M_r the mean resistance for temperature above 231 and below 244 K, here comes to -2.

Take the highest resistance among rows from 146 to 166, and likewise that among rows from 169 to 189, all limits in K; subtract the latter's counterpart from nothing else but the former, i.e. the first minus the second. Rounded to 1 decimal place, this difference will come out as 5.2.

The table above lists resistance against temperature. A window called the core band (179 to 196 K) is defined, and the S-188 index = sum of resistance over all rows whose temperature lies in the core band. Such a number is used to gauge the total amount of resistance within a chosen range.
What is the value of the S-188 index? 202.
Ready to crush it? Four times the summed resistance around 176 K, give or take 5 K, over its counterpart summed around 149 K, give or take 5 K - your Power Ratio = 3.3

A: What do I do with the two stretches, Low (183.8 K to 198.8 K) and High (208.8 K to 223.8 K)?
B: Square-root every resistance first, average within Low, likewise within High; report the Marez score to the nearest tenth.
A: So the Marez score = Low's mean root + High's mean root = 10.1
